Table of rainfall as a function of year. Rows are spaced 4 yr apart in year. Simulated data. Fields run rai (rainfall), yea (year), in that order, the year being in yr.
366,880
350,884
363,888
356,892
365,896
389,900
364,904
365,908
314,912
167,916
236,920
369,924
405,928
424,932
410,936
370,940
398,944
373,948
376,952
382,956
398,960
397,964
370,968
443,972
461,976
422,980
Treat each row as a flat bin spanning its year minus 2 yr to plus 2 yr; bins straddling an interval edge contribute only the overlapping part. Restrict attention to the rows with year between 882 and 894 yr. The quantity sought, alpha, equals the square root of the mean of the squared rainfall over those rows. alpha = 356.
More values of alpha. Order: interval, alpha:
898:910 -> 373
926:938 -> 413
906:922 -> 281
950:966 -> 388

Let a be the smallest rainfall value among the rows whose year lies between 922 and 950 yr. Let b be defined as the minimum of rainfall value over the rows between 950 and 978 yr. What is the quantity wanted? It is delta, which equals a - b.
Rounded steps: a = 369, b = 370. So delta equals -1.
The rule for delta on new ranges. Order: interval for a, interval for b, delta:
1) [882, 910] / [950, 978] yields -20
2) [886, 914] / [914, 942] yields 147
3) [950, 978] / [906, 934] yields 203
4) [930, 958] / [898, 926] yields 203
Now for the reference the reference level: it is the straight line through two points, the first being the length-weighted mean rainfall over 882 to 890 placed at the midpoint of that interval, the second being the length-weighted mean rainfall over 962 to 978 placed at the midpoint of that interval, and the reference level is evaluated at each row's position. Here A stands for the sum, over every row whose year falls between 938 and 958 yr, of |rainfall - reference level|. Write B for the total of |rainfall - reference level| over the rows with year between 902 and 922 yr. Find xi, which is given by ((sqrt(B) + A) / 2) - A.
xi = -44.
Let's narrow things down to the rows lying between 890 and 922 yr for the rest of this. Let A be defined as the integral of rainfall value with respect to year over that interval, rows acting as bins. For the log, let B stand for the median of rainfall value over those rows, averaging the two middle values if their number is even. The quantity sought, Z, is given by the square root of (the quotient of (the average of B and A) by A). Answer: 0.719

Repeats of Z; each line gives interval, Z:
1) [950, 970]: 0.724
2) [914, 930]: 0.729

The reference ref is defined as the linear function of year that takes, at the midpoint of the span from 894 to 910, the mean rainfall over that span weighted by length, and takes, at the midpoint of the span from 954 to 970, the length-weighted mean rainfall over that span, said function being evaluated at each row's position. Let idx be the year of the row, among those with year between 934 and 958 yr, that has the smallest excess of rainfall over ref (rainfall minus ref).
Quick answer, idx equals 940 yr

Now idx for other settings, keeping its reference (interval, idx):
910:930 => 916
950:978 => 968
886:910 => 892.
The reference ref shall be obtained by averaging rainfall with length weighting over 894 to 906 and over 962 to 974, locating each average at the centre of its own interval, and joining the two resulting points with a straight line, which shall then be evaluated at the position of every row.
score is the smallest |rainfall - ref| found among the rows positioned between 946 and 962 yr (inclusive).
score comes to 1.7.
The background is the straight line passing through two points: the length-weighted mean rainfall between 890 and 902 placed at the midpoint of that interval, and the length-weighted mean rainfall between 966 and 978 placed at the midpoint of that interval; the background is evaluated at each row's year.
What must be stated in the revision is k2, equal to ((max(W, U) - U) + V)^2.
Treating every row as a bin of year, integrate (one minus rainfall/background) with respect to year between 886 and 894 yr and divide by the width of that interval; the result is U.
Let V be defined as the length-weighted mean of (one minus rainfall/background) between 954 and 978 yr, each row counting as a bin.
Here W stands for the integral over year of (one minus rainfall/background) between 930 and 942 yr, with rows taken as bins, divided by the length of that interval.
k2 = 0.0008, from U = 0.02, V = 0.029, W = -0.007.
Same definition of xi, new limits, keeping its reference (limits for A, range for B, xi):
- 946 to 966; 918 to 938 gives -48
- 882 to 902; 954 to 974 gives -14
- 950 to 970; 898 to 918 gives -56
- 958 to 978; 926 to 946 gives -64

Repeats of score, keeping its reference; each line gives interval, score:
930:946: 5.5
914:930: 14.5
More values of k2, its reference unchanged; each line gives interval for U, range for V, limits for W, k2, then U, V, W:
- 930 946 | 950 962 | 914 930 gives 0.0983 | 0.00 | 0.067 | 0.245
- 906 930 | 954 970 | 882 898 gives 0.0054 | 0.20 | 0.073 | 0.020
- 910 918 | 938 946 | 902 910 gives 0.0023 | 0.37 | 0.047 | 0.034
